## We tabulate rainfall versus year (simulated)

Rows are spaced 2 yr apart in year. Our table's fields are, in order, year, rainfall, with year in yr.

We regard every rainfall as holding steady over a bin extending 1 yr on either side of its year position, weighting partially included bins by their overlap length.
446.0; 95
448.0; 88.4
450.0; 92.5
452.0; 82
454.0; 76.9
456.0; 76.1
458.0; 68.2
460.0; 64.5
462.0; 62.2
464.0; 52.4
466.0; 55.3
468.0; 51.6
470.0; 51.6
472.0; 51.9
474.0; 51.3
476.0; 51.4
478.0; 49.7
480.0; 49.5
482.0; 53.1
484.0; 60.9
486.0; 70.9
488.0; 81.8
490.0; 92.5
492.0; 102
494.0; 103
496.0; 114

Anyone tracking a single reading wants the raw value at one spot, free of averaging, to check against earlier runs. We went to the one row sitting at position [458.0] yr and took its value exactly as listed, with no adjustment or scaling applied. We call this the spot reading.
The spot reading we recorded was 68.2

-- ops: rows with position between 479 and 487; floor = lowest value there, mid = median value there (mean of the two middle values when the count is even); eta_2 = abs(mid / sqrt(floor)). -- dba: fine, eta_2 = 8.1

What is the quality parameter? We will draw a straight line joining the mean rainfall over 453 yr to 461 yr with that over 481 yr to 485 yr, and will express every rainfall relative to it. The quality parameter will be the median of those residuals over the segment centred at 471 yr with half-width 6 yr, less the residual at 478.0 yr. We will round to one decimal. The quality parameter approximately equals -1.1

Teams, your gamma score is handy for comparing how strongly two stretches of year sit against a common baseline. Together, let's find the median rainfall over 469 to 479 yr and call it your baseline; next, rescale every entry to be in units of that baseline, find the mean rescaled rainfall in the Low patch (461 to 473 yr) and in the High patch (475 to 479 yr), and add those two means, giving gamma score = 2.04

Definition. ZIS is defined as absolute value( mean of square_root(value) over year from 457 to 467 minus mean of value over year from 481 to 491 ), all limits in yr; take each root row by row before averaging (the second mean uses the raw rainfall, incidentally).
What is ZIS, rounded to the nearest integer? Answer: 64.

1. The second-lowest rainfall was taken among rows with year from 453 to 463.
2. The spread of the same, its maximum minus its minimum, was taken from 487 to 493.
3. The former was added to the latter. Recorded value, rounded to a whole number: 85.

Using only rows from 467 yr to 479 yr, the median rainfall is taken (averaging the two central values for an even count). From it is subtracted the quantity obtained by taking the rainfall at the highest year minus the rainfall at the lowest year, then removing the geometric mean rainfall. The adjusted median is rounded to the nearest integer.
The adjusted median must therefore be 105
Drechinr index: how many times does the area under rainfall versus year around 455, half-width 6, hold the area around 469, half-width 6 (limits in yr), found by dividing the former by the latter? 1.5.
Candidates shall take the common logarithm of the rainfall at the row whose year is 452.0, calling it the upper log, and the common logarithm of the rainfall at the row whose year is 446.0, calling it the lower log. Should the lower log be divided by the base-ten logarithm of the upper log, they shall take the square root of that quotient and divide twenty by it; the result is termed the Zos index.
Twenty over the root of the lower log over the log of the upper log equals 7.6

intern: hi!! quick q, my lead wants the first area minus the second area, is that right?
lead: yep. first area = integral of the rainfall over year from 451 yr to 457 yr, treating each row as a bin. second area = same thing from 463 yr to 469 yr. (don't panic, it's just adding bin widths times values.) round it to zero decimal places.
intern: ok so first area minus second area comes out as 151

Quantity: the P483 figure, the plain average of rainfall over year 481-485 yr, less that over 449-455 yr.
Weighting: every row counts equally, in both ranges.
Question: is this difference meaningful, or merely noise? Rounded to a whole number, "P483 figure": -27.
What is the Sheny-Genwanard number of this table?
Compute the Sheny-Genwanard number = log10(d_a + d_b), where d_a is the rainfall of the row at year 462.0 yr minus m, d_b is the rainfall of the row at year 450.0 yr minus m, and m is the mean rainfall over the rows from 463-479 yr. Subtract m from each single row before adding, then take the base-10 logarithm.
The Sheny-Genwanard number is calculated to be 1.71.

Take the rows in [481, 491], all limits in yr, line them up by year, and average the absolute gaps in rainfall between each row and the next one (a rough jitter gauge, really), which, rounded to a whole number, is 10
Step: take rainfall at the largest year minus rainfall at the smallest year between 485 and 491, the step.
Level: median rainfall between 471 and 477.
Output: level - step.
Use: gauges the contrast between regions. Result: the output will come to 30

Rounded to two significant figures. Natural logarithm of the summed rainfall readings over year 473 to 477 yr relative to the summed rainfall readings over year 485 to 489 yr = -0.40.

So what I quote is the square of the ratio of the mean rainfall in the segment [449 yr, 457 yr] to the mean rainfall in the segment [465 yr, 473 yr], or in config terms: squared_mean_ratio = 2.4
